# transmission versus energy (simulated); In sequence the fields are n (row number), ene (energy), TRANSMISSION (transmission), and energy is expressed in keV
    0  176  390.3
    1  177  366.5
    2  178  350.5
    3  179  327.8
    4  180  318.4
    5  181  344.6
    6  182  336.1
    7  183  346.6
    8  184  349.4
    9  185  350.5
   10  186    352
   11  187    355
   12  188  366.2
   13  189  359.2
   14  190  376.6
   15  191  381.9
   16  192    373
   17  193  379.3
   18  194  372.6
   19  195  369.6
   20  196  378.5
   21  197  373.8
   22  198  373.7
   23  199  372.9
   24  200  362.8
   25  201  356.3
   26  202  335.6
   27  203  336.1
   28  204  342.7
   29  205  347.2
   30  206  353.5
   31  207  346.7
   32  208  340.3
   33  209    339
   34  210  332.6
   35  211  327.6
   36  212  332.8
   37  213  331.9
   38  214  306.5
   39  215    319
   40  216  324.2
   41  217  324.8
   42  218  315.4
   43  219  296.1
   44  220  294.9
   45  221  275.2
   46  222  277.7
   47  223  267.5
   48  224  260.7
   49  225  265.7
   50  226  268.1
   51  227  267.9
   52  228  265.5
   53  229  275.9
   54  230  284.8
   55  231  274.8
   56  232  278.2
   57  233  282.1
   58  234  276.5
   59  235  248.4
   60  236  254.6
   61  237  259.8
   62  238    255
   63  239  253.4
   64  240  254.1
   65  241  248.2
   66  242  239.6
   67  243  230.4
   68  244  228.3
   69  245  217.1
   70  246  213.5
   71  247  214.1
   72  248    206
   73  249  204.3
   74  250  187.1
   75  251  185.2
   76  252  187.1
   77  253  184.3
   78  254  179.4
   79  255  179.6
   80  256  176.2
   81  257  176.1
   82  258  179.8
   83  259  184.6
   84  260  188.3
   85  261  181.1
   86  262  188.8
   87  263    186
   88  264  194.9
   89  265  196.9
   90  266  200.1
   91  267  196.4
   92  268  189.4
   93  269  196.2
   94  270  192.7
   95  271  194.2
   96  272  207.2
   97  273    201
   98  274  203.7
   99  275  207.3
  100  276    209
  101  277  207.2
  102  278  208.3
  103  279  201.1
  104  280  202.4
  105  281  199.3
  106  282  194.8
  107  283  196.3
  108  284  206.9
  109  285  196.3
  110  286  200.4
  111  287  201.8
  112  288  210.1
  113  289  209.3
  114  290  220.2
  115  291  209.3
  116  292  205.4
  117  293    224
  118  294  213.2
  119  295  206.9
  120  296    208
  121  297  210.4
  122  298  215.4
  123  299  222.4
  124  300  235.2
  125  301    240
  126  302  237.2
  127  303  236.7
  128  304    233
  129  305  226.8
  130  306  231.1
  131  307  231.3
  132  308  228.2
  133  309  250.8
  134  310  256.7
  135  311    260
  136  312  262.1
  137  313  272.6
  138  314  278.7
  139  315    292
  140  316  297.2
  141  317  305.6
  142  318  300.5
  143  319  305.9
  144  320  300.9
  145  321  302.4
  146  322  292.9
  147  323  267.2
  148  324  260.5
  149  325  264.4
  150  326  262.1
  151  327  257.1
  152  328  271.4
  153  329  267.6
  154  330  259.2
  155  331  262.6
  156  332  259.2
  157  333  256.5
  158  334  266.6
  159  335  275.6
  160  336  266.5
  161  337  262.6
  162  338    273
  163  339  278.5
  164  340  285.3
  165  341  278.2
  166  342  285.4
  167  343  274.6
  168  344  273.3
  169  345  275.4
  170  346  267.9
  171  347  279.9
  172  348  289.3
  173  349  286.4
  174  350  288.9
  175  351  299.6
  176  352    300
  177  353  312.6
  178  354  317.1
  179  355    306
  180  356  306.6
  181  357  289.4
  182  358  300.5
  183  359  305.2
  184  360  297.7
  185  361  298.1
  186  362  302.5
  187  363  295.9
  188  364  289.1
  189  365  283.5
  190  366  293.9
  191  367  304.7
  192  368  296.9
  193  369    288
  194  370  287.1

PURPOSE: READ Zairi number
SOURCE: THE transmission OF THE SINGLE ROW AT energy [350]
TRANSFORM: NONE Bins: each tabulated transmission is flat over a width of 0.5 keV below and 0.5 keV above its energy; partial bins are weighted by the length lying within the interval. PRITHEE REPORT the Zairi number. 288.9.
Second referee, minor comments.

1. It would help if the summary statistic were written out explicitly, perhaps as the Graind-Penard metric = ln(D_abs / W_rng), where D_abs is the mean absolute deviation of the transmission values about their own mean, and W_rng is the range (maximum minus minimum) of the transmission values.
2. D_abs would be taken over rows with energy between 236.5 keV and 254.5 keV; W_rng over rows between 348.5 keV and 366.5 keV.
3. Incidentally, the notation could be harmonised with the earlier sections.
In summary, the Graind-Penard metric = -0.34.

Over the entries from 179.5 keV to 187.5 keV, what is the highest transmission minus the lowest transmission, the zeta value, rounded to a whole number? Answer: 37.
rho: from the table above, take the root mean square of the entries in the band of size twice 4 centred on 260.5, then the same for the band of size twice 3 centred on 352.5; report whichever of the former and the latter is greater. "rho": 304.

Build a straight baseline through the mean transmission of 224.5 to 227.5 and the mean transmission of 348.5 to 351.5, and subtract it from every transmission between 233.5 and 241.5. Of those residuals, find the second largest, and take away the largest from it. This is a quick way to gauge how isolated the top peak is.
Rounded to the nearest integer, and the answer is -17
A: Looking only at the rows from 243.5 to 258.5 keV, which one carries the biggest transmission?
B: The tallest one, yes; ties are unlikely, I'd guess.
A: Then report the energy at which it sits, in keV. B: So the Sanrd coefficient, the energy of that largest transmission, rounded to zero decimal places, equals 244 keV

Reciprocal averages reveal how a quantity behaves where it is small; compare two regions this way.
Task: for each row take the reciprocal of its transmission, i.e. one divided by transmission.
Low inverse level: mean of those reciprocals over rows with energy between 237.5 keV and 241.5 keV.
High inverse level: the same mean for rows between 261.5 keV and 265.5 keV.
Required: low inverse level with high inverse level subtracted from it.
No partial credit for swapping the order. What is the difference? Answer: -0.0013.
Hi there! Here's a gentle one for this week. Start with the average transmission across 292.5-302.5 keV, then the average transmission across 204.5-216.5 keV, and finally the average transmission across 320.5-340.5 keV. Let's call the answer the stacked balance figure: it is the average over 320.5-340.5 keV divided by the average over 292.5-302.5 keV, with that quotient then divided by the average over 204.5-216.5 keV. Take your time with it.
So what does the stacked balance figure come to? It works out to 0.0037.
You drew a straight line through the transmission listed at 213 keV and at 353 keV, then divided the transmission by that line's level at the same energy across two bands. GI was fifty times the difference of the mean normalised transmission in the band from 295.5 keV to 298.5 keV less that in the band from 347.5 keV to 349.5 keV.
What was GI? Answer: -13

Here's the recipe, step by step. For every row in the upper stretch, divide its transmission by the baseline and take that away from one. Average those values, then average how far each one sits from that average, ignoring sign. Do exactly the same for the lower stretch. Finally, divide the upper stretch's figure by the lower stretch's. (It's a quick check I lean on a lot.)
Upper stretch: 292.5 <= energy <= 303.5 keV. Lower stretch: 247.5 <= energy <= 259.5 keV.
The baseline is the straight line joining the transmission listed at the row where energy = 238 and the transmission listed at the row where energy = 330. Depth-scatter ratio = 1.54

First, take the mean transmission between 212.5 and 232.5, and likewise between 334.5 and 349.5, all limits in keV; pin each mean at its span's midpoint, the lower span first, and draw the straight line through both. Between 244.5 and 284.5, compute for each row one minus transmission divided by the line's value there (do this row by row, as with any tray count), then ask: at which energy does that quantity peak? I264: 257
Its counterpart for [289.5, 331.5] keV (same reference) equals 292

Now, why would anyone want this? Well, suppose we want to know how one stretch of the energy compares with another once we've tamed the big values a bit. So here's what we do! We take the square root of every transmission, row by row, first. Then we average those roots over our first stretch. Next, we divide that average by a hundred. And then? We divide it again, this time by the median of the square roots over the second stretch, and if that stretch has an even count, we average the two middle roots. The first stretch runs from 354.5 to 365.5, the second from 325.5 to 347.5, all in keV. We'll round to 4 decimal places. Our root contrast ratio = 0.0105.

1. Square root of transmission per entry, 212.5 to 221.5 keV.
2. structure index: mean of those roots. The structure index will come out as 17.6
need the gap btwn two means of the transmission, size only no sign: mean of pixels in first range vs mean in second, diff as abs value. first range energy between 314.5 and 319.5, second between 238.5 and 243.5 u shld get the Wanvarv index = 55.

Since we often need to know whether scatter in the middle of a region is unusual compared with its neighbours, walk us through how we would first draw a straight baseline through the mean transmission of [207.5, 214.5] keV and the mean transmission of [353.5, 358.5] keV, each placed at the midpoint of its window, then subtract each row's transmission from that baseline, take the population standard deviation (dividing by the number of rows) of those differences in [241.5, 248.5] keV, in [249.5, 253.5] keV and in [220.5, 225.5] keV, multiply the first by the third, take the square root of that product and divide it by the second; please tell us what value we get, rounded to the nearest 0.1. 7.2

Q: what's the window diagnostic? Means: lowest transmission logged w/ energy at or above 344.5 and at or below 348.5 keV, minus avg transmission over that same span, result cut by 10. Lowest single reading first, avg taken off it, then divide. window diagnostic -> -1.0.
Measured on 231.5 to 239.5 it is -1.5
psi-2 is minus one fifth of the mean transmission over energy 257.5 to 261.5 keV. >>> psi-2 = -37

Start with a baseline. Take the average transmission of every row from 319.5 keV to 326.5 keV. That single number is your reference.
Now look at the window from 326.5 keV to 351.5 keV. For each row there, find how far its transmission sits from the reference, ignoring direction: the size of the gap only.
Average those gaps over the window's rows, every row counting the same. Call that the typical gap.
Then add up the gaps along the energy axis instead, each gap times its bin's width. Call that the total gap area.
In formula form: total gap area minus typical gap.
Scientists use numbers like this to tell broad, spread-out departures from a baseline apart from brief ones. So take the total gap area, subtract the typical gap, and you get 244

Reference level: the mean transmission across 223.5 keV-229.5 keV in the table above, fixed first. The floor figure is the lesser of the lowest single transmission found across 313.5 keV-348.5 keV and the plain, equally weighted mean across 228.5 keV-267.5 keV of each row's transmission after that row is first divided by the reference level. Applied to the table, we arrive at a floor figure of 0.82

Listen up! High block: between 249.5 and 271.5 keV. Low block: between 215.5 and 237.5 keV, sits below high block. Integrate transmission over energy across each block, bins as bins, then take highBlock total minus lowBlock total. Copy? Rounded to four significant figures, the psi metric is -2014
